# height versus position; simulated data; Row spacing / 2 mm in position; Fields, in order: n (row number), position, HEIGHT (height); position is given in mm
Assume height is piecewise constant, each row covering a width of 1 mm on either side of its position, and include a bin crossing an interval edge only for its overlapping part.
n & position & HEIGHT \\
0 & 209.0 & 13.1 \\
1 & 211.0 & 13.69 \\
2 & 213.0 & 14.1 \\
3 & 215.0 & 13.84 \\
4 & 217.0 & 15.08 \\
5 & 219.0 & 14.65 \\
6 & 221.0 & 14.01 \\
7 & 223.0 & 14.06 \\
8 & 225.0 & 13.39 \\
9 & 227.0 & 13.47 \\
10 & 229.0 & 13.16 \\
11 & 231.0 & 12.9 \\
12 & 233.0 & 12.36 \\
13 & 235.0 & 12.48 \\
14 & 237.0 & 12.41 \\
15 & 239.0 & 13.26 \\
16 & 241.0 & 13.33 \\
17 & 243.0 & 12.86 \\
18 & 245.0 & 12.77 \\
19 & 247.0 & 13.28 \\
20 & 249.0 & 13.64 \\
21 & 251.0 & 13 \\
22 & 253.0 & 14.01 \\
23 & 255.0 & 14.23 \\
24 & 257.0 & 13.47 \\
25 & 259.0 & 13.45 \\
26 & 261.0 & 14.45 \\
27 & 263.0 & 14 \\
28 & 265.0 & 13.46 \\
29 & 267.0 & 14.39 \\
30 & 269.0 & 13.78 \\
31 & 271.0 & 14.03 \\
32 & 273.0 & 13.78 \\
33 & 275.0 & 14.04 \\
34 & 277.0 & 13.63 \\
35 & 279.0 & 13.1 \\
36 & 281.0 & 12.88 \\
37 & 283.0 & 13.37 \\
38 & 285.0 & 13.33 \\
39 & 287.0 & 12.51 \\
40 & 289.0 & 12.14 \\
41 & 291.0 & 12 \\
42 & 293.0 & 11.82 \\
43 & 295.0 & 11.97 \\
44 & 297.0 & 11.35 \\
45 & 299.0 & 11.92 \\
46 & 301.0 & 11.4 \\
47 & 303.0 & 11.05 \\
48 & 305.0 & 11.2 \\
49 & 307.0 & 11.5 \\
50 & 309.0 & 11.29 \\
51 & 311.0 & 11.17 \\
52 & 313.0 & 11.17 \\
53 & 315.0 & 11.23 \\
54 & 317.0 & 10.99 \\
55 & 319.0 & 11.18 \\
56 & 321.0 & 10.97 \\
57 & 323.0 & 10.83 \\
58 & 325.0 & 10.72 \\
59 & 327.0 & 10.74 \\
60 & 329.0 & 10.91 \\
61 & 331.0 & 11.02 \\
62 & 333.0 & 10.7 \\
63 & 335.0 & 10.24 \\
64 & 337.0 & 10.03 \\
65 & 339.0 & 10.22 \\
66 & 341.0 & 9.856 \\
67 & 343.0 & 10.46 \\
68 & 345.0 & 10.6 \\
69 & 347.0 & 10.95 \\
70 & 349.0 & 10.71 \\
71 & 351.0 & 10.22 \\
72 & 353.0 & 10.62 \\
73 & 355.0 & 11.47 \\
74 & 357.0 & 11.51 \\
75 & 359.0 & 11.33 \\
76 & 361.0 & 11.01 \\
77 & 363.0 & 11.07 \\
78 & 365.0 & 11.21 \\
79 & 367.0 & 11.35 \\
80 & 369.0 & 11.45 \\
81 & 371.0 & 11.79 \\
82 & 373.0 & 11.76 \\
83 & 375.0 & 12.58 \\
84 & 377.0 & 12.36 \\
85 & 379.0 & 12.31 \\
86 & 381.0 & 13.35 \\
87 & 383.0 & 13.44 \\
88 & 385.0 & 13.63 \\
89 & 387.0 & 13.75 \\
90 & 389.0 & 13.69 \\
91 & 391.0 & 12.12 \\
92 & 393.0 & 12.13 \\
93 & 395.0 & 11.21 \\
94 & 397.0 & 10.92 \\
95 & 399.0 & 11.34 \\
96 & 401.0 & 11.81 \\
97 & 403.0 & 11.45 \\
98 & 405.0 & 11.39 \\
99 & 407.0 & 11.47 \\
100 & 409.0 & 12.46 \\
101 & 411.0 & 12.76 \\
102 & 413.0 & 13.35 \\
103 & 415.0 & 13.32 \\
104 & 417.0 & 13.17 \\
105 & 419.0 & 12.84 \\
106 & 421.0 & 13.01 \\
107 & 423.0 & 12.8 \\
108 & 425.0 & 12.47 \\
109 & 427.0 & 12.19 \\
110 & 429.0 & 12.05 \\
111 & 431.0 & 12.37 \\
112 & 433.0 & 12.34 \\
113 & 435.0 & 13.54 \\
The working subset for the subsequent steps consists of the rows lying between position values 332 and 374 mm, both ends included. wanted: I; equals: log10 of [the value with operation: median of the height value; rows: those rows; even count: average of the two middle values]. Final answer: 1.04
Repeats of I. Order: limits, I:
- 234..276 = 1.13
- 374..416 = 1.09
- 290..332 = 1.05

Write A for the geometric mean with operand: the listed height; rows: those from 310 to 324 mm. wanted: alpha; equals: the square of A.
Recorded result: 123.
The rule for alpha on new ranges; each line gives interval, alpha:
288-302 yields 139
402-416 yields 151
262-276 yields 194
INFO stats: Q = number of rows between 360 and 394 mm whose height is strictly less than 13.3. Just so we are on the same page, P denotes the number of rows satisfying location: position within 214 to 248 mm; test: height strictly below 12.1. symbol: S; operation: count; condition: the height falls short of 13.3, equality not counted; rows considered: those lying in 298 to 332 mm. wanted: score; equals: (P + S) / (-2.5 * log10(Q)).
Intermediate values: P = 0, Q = 12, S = 17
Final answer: -6.3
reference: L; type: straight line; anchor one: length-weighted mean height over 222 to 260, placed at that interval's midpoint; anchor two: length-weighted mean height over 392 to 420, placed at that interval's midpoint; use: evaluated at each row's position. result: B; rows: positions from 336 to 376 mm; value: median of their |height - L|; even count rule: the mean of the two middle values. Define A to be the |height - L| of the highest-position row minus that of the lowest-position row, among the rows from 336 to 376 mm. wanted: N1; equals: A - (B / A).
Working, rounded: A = -2.3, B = 1.4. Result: -1.7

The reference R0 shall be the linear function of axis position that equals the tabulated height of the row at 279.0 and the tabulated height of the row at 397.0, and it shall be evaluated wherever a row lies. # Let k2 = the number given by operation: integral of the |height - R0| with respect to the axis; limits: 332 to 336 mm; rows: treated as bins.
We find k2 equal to 6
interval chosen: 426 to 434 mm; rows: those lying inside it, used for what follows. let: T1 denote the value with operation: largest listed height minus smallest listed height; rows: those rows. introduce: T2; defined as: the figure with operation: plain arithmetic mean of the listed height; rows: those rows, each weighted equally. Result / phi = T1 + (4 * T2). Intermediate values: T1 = 0.3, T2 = 12.2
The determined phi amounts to 49.3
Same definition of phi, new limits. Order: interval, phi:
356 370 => 45.6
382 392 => 54.9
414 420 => 52.9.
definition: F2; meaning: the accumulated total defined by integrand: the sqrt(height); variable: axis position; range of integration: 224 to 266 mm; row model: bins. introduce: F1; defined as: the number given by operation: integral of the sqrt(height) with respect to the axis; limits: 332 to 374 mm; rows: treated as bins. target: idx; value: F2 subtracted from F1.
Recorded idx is -15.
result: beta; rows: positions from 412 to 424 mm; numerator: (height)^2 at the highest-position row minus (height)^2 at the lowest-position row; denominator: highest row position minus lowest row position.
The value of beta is -1.44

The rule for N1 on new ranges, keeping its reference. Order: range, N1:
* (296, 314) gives -21.1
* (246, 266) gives -1.1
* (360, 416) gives 5.8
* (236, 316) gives -0.7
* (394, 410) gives 0.5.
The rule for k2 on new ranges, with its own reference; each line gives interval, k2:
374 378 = 5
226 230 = 3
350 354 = 5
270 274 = 3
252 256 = 2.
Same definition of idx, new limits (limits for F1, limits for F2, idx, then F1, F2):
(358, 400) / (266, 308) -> -3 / 146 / 149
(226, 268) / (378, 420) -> 5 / 153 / 148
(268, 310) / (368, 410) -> 2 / 148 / 147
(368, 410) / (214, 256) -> -7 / 147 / 154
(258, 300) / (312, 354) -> 15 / 152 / 137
